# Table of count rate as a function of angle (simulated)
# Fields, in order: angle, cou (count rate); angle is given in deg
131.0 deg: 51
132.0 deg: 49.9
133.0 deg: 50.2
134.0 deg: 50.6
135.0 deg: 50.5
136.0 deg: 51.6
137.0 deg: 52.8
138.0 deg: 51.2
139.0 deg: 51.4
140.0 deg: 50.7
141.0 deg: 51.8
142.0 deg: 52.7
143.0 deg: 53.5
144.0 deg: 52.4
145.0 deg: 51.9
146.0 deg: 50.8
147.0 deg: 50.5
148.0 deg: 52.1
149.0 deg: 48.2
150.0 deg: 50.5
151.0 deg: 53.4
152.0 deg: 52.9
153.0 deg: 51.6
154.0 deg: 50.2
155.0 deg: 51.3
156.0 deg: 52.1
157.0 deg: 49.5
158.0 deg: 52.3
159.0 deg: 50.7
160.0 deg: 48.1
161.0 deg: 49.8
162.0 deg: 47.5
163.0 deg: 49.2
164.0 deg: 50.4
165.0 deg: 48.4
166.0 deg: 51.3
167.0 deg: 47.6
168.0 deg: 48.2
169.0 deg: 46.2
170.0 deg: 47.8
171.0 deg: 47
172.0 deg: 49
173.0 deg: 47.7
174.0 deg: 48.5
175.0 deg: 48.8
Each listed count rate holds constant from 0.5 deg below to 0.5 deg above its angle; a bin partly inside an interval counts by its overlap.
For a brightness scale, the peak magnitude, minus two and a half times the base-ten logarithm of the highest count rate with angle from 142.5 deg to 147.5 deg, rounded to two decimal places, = -4.32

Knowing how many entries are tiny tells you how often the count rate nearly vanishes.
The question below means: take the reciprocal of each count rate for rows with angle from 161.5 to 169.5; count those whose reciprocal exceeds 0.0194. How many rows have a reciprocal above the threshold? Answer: 8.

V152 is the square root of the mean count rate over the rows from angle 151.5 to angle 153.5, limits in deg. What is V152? 7.23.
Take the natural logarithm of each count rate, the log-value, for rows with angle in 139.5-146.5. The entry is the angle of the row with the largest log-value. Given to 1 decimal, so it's 143.0 deg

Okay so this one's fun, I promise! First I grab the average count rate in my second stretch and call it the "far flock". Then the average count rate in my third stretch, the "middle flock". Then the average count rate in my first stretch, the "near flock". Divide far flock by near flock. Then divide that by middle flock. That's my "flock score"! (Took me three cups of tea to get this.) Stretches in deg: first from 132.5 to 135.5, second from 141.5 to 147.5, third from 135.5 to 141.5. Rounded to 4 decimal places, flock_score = 0.0200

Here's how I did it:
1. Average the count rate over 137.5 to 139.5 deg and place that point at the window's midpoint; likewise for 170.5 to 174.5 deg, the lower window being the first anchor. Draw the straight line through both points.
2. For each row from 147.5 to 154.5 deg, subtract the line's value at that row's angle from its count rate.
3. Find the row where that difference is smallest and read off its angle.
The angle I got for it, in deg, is 149.0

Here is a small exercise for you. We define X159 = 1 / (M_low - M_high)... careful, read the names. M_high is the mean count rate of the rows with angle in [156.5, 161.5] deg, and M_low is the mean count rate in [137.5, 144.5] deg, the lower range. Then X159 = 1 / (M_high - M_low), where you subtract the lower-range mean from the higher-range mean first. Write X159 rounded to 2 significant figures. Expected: -0.53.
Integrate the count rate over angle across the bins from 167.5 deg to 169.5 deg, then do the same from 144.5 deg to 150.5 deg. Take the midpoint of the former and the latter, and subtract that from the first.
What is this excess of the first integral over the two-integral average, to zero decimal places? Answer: -105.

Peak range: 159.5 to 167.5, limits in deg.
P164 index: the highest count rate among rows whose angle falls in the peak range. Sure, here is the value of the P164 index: 51.3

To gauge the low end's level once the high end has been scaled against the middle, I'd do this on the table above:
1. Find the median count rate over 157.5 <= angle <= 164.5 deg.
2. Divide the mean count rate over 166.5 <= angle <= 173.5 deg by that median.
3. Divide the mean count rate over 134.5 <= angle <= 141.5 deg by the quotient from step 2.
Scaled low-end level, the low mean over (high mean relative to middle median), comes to 53.8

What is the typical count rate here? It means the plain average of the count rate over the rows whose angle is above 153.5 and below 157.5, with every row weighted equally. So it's 50.8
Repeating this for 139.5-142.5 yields 51.7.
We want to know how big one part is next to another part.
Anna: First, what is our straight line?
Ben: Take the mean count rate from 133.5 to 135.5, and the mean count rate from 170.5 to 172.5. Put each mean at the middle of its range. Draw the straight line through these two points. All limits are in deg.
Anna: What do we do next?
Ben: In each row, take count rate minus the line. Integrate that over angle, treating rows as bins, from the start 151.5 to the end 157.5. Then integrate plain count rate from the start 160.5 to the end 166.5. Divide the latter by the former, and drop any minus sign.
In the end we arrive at 23.6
